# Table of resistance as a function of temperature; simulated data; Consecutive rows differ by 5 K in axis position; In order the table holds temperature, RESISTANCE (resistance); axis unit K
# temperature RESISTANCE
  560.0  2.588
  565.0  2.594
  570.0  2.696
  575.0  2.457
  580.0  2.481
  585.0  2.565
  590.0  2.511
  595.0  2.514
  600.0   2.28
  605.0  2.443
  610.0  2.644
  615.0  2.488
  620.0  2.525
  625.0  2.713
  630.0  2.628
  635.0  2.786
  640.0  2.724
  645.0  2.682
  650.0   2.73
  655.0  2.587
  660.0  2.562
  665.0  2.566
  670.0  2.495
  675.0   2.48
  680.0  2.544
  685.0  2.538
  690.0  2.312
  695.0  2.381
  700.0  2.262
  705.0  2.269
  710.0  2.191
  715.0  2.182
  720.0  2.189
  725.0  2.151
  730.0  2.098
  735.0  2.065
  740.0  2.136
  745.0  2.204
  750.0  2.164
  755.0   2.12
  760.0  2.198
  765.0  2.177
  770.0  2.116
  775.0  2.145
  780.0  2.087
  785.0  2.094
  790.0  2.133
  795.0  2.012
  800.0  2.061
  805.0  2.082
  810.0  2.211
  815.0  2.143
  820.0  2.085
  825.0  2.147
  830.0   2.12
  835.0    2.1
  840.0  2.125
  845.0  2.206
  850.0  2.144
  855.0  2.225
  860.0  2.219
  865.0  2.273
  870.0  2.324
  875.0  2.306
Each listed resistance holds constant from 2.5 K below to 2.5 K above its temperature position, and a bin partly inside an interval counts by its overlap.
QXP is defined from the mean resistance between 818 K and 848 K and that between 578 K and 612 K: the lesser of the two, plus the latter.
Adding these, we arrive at 4.62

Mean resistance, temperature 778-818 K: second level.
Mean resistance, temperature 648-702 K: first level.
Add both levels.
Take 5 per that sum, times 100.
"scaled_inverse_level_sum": 109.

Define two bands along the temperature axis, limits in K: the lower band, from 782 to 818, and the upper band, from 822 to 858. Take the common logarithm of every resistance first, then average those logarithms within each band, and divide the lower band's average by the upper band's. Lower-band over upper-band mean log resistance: 0.97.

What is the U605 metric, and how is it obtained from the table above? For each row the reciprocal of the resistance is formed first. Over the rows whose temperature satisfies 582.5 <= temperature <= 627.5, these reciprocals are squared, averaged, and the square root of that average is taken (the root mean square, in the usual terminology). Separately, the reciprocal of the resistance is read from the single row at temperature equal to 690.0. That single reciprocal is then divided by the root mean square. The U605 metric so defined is 1.09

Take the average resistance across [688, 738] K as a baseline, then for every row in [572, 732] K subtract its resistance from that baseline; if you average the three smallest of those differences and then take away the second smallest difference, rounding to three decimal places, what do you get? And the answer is -0.017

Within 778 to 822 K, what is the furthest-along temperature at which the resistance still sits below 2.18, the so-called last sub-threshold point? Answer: 820.0 K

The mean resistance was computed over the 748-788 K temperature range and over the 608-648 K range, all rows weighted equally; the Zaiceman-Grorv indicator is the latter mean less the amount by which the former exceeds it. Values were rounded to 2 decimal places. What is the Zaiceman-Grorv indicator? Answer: 3.16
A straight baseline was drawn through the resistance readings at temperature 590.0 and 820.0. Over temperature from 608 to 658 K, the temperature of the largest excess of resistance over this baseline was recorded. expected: 635.0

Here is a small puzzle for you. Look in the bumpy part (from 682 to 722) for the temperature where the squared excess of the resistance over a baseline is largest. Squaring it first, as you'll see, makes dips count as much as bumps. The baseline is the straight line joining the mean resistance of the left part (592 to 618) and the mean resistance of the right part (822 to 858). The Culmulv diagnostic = 685.0 K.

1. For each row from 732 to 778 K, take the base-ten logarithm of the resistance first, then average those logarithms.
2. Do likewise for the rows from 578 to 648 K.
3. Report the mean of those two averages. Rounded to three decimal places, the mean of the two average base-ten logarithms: 0.371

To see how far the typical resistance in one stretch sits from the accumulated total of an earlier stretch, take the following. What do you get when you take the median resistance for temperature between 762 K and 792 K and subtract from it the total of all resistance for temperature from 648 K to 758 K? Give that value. -49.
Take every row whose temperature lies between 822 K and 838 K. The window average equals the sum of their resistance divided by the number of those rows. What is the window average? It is 2.12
